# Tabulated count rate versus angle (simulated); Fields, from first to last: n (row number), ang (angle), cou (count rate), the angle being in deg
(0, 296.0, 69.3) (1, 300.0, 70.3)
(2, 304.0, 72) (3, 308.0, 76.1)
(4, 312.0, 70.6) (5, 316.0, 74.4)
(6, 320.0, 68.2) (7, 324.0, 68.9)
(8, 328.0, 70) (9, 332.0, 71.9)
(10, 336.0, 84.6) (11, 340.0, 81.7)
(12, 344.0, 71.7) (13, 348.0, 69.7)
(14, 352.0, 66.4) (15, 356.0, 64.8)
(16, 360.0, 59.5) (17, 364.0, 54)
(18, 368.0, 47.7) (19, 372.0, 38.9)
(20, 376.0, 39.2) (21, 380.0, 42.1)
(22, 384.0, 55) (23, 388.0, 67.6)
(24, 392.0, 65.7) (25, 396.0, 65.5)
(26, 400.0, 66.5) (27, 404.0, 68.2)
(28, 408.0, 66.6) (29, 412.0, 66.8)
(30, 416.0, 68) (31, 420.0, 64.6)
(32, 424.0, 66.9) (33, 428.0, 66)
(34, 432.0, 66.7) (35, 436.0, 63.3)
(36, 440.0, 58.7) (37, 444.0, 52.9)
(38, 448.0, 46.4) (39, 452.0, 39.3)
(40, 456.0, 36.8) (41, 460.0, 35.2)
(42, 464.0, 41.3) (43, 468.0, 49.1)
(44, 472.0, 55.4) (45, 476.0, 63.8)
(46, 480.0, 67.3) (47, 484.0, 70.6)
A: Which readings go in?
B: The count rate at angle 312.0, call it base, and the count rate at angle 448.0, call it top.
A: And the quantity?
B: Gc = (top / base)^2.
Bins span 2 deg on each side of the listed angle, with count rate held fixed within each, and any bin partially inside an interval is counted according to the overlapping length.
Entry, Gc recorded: 0.43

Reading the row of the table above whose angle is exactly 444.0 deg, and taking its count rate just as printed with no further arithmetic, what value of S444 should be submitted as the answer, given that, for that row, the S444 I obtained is 52.9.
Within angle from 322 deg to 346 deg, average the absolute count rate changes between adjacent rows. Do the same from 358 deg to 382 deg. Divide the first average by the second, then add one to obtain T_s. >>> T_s 2.20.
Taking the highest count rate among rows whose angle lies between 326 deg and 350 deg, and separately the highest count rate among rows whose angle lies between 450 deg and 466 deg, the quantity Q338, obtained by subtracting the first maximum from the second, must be -43.3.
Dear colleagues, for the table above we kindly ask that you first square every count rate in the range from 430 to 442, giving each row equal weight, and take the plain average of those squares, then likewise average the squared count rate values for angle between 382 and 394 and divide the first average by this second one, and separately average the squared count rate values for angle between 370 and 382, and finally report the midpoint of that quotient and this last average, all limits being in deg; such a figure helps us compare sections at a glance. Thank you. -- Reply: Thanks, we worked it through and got 804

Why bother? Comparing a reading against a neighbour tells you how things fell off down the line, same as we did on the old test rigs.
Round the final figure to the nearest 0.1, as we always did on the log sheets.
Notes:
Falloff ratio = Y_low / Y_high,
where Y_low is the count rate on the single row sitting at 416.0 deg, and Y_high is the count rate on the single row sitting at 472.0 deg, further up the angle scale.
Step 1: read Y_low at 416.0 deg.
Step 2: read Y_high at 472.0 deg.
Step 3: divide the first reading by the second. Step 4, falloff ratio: 1.2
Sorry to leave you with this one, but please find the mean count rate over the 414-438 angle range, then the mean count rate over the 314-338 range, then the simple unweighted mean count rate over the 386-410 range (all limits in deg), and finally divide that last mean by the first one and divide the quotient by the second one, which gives 0.014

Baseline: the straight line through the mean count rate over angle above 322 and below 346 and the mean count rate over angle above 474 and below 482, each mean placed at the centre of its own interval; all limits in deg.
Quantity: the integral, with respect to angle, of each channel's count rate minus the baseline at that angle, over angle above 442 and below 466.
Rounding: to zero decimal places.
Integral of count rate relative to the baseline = -603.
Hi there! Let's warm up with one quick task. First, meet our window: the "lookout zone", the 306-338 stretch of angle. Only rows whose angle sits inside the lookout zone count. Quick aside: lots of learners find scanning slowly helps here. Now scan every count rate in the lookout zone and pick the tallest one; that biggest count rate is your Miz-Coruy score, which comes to 84.6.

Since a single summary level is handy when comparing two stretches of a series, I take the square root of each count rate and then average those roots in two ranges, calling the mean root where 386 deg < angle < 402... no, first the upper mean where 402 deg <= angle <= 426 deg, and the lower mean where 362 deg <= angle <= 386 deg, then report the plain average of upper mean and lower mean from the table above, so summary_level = 7.5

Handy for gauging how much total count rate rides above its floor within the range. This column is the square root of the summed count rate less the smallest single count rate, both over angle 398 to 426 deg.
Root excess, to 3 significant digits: 20.1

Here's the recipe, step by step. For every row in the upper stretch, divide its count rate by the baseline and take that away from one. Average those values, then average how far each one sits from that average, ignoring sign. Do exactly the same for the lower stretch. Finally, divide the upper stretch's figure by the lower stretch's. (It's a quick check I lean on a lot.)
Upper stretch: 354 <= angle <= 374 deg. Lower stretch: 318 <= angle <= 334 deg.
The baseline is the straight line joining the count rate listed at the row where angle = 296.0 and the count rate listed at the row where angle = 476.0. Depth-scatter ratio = 5.9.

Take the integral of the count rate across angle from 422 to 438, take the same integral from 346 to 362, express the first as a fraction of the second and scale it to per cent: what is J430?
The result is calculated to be 101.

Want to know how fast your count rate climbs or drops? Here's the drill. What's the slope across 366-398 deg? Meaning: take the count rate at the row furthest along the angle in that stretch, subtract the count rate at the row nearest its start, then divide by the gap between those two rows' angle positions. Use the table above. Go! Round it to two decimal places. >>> 0.64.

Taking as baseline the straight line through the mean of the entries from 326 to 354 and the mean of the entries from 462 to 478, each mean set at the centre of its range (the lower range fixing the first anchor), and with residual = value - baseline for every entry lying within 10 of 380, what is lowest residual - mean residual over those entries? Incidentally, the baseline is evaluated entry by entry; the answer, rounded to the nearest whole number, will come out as -11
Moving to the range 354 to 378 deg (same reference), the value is -11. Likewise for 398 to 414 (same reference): -2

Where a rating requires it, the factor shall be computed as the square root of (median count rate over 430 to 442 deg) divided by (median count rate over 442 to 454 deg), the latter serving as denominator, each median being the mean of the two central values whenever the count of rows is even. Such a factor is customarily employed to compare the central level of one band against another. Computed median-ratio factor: 1.17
